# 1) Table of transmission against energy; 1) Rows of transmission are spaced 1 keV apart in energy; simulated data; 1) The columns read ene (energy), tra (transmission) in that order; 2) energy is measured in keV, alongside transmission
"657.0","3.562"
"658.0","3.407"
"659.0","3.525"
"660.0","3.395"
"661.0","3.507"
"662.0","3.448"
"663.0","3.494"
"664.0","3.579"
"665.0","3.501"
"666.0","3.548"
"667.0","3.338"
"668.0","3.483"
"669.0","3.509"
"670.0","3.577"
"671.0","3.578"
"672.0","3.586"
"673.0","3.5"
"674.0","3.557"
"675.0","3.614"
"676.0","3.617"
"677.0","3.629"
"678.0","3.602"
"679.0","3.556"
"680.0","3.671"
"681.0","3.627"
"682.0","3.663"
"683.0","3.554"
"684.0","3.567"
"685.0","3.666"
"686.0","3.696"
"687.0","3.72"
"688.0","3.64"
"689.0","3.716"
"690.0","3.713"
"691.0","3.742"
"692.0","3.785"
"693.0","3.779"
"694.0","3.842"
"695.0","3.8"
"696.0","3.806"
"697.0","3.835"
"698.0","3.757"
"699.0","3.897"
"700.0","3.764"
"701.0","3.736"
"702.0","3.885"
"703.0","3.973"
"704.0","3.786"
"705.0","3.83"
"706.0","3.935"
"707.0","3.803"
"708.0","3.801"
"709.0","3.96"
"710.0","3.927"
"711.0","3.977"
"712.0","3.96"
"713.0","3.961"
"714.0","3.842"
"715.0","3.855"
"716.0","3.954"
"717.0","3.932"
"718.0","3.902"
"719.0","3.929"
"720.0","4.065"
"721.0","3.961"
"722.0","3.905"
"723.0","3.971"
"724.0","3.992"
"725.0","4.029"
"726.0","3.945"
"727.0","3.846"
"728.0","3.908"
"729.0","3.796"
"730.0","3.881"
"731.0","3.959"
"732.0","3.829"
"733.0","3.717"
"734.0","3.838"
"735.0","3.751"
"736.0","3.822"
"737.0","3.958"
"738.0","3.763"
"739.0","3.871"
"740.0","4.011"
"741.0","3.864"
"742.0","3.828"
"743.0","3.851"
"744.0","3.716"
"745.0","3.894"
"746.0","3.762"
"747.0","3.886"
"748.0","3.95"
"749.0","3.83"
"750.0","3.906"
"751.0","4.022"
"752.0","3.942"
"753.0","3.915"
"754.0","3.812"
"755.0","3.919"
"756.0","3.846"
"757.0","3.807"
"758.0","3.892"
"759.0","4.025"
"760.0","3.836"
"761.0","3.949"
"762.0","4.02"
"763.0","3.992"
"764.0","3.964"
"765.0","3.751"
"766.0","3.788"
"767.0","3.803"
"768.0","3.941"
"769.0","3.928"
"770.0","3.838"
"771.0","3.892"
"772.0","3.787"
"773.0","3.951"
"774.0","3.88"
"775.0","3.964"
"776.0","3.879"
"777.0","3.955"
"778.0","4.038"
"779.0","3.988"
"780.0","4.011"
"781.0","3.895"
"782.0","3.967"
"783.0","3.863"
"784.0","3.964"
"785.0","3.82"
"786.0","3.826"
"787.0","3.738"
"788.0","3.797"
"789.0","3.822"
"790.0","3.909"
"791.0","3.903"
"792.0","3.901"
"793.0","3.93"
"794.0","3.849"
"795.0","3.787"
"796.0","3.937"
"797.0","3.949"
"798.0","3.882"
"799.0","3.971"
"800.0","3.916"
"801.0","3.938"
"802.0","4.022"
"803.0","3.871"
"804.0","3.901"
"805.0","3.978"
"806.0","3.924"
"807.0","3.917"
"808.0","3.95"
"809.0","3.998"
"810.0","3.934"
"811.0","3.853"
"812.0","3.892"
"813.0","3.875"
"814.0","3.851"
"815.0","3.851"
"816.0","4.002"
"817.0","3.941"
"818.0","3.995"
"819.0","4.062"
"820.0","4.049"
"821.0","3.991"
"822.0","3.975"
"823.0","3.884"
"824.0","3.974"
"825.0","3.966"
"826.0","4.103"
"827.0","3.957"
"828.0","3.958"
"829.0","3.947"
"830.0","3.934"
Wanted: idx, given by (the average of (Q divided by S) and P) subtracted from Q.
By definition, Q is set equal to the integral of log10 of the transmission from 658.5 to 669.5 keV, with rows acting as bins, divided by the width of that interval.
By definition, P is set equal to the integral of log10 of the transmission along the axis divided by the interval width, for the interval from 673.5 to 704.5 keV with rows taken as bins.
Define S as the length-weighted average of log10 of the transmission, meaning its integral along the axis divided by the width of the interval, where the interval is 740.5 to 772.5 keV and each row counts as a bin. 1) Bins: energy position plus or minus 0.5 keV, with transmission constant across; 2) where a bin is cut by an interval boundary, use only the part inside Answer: -0.203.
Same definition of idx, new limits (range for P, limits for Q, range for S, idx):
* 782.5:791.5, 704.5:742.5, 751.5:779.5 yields -0.201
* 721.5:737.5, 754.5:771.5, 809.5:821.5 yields -0.200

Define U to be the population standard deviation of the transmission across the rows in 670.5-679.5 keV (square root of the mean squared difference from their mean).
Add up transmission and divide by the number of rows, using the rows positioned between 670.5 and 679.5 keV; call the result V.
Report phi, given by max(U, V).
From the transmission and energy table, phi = 3.58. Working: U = 0.038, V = 3.58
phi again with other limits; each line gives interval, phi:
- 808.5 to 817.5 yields 3.91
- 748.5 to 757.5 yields 3.89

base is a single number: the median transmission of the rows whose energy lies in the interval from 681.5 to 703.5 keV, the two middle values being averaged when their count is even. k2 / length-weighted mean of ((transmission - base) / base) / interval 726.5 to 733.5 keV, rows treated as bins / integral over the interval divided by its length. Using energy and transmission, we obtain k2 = 0.03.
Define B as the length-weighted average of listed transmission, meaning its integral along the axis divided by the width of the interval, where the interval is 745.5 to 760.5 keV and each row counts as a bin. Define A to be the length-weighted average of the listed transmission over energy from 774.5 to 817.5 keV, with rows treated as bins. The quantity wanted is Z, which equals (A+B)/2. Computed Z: 3.90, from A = 3.91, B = 3.89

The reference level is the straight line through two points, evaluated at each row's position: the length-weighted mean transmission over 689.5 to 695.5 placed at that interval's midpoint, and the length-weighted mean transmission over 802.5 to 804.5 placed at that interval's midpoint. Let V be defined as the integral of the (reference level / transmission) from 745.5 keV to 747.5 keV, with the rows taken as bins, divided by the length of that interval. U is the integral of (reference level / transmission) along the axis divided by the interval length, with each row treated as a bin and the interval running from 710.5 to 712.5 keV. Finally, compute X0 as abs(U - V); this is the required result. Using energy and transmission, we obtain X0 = 0.045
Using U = 0.96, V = 1.00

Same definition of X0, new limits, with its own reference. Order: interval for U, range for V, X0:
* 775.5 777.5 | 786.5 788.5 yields 0.042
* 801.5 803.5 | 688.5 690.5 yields 0.031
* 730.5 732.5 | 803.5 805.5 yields 0.007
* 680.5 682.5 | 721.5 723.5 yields 0.067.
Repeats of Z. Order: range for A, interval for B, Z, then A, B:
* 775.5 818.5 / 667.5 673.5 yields 3.73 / 3.91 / 3.54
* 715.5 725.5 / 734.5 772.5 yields 3.92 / 3.96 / 3.88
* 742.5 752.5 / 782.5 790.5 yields 3.86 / 3.88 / 3.84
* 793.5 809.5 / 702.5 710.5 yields 3.90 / 3.92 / 3.88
